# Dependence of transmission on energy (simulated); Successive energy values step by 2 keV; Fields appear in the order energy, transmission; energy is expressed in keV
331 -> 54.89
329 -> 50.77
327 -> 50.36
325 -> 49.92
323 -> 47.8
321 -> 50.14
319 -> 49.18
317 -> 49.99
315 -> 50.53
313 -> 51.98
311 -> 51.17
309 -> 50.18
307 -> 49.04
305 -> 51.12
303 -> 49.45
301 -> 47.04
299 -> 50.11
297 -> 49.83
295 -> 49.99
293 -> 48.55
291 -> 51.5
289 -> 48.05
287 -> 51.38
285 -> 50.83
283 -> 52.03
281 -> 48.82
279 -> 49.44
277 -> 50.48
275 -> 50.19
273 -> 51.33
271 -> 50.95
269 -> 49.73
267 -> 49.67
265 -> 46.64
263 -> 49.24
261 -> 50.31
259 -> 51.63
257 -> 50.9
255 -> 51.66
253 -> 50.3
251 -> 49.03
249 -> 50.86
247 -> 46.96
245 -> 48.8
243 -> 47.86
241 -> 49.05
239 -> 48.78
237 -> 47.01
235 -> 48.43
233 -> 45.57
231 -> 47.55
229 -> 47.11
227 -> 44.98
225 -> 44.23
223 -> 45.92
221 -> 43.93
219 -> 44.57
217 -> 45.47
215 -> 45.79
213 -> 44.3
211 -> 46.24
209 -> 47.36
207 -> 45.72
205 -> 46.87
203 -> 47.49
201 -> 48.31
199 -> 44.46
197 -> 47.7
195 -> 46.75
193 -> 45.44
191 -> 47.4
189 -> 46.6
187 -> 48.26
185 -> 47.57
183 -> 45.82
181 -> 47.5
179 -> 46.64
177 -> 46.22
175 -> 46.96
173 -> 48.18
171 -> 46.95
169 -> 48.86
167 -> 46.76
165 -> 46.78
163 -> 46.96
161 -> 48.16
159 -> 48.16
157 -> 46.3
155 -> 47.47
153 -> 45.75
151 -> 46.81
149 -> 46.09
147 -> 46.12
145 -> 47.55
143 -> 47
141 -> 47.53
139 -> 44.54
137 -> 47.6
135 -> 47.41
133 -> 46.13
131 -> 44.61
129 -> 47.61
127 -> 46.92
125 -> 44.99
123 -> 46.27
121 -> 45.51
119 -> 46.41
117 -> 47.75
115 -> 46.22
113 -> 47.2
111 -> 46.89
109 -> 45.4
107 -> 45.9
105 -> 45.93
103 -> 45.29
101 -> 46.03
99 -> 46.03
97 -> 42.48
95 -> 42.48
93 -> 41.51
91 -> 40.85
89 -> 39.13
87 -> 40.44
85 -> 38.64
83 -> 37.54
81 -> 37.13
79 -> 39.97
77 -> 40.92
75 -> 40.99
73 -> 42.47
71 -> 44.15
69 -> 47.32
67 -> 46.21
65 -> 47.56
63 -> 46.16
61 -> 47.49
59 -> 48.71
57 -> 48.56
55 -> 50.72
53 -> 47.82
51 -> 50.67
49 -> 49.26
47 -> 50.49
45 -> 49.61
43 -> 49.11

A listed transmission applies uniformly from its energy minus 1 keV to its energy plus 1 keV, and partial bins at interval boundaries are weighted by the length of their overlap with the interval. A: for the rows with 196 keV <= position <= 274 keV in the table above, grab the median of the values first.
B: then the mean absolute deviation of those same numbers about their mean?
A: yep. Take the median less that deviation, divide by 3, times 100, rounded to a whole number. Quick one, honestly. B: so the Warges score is 1522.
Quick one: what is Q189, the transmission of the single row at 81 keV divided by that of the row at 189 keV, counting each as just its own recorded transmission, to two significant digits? 0.80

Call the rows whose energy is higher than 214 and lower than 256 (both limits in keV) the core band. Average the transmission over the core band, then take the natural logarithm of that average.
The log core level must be 3.86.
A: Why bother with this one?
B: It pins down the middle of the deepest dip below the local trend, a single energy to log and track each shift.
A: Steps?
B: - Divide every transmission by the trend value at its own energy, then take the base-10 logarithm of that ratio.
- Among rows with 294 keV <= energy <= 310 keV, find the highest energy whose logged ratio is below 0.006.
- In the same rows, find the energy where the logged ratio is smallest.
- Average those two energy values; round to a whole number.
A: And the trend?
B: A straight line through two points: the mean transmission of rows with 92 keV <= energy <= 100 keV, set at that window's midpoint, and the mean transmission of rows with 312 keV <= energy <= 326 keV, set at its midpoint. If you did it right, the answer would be 305 keV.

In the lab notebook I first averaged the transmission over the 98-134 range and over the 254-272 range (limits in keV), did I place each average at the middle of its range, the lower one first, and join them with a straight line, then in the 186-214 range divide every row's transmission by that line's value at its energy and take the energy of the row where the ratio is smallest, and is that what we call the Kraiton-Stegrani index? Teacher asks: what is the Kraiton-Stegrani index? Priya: 213 keV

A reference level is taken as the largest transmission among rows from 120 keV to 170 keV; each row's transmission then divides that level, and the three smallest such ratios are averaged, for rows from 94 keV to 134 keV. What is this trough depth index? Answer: 1.03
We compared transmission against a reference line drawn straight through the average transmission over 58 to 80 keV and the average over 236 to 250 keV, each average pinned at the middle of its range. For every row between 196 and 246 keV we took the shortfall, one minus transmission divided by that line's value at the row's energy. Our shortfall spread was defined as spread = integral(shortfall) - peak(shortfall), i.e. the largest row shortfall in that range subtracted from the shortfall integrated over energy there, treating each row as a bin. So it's 1.4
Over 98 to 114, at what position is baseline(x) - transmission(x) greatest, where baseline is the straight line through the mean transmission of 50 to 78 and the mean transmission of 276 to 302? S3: 103 keV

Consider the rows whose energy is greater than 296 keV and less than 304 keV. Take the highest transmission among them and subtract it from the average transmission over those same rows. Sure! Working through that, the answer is -1.0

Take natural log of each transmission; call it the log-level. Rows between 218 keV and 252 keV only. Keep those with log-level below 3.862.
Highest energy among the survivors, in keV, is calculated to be 247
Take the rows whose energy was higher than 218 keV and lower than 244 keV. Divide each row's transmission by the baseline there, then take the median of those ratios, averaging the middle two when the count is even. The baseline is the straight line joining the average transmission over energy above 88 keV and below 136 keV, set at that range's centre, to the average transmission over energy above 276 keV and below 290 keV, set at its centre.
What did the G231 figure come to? 0.96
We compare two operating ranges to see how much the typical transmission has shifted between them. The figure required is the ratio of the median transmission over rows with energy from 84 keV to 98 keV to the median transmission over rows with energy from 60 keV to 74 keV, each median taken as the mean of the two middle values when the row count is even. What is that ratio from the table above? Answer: 0.88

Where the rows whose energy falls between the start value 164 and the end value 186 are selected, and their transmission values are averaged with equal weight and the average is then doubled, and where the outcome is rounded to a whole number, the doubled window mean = 94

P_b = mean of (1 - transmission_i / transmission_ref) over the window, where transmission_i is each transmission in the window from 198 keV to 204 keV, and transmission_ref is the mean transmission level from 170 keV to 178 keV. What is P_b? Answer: 0.007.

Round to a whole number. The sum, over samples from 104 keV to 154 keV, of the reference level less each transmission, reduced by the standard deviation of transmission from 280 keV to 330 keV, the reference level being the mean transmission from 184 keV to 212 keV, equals 10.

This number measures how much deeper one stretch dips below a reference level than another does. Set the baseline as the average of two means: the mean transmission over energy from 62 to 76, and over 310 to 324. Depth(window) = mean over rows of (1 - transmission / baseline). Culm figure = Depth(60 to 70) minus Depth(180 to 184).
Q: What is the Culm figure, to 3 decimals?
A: -0.006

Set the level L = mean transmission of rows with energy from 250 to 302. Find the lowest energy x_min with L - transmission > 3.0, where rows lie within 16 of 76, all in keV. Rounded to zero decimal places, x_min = 63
